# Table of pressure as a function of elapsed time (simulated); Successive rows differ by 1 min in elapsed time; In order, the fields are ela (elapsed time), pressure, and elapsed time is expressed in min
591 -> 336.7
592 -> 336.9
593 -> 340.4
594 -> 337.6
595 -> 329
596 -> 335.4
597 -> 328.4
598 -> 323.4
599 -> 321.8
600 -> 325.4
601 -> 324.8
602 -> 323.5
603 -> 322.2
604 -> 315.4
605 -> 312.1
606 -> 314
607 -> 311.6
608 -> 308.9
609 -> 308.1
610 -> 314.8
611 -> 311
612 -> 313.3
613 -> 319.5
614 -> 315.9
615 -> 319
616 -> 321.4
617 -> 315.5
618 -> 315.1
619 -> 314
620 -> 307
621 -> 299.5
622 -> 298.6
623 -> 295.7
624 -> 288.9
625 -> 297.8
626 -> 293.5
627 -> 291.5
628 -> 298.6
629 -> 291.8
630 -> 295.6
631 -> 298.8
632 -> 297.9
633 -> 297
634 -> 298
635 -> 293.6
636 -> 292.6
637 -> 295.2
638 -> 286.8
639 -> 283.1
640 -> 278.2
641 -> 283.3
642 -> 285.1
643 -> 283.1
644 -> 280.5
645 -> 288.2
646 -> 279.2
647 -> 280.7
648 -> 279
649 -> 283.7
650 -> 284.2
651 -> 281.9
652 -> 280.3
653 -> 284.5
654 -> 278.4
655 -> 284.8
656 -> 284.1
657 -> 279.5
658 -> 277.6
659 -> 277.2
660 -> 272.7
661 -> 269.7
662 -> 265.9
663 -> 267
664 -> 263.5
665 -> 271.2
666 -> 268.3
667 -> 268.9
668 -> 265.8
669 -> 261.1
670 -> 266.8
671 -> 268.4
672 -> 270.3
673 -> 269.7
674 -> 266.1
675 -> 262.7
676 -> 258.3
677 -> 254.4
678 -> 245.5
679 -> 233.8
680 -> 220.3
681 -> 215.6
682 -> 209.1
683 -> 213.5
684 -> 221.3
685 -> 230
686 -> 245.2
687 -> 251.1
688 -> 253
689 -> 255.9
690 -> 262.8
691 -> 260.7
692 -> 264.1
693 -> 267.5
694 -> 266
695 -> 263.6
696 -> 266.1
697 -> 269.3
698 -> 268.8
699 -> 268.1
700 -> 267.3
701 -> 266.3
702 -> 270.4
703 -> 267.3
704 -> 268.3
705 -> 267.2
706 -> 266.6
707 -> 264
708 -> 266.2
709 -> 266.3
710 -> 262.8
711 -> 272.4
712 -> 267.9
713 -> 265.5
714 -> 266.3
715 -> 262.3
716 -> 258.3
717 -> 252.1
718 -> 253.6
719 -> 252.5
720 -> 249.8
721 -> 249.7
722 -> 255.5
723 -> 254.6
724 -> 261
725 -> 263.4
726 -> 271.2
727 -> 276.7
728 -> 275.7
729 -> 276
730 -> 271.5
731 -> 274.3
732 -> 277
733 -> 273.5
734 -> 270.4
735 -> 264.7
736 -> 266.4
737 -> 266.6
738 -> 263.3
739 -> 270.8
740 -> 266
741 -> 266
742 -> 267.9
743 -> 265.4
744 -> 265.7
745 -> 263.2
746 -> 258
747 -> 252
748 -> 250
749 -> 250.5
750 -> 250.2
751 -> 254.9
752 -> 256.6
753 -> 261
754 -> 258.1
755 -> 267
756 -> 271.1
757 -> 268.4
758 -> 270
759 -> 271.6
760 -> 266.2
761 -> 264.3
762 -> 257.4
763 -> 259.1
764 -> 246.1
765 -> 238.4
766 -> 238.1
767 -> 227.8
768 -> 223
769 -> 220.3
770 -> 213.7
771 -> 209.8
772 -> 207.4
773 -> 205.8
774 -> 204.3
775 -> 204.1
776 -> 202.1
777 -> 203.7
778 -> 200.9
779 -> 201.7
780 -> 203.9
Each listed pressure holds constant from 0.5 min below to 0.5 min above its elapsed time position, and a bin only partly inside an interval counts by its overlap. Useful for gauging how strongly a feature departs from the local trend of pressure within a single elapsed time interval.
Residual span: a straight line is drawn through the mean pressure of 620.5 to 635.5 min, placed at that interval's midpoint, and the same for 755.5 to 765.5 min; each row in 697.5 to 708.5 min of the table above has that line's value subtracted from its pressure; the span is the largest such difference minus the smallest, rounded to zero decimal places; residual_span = 5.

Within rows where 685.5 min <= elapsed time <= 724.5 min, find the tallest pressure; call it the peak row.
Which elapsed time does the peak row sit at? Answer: 711 min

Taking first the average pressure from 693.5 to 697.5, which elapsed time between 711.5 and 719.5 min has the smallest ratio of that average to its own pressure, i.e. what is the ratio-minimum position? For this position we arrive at 712 min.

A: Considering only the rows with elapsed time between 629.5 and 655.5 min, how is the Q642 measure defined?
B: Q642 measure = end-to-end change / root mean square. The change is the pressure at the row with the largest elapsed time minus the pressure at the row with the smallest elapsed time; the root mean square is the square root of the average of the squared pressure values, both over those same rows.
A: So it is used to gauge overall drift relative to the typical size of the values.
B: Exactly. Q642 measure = -0.038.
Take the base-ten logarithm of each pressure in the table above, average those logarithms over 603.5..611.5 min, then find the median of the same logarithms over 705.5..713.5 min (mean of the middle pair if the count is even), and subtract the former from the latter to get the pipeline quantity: -0.069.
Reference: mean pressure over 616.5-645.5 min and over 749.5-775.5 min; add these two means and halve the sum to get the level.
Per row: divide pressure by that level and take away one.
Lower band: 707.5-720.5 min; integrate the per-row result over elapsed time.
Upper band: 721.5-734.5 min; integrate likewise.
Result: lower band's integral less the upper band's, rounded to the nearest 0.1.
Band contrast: -0.4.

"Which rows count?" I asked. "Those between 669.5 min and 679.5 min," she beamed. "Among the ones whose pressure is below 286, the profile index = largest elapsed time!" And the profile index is 679 min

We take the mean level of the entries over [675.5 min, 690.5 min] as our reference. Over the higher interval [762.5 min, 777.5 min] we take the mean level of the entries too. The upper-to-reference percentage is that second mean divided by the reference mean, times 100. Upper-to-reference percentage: 92.5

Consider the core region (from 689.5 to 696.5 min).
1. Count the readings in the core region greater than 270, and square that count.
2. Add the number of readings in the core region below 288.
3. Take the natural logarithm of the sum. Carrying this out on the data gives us 1.9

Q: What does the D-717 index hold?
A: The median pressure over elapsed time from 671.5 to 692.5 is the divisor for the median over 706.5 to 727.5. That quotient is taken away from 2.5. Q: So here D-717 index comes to 1.46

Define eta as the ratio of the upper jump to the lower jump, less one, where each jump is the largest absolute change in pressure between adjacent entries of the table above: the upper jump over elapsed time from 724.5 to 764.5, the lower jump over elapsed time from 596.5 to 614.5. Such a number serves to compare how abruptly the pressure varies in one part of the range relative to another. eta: 0.91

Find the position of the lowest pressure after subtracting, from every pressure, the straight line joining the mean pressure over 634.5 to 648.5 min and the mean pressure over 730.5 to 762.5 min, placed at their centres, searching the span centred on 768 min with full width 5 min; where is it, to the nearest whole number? 770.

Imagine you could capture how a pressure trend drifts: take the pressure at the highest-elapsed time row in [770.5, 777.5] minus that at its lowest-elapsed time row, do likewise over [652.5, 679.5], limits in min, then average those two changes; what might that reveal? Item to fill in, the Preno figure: -28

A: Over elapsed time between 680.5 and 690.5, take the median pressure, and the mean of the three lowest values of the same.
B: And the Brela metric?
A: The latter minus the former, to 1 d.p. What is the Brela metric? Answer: -24.9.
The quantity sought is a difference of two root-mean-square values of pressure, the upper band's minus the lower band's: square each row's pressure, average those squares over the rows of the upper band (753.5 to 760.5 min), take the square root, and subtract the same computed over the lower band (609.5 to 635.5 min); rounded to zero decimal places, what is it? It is -37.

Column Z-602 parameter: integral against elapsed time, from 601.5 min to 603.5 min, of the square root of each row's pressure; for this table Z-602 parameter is 35.9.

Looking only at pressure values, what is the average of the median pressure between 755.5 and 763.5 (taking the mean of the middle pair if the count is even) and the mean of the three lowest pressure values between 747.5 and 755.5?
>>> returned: 259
